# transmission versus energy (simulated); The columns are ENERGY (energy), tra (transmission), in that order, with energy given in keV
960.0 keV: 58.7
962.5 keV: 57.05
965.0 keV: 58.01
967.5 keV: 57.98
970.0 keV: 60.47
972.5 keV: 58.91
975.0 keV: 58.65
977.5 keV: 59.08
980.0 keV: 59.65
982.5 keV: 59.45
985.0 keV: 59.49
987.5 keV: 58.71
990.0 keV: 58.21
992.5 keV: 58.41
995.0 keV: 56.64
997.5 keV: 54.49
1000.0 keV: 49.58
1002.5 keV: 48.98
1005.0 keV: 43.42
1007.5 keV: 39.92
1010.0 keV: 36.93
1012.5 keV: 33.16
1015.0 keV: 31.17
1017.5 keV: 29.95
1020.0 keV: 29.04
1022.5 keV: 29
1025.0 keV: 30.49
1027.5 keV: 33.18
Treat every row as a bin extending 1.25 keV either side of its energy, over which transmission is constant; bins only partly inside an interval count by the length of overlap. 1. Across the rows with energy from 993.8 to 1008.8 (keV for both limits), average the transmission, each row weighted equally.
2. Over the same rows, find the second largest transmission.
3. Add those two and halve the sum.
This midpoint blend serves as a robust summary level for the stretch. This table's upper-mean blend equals 52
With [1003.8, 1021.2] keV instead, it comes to 37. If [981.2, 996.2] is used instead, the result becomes 59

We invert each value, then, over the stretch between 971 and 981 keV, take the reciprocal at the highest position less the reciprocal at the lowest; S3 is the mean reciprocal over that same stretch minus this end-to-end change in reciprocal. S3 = 0.0171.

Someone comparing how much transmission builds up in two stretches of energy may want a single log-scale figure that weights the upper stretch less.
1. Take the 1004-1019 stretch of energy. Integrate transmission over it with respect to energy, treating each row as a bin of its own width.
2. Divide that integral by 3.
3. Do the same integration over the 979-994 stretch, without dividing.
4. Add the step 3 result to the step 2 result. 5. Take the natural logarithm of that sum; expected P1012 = 6.97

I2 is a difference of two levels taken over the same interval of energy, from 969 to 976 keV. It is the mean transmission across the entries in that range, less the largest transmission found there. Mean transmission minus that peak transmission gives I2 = -1.1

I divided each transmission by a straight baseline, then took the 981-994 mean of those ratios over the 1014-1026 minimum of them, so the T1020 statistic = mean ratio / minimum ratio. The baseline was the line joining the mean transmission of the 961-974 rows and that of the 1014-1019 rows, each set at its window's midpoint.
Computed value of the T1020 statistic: 1.26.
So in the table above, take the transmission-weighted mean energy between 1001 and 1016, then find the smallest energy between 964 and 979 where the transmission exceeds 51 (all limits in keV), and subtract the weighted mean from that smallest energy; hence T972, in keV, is -43.1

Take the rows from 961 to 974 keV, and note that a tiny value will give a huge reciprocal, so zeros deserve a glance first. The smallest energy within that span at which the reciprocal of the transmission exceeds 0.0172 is 962.5 keV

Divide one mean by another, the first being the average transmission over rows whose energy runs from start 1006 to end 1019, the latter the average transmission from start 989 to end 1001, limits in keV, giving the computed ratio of 0.62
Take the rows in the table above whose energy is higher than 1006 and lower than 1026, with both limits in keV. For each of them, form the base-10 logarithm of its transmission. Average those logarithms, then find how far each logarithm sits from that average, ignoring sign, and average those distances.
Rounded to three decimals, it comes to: 0.041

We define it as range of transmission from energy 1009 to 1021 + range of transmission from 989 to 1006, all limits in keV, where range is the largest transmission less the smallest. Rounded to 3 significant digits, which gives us 22.9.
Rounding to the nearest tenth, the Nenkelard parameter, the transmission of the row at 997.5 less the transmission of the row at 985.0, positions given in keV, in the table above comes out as -5.0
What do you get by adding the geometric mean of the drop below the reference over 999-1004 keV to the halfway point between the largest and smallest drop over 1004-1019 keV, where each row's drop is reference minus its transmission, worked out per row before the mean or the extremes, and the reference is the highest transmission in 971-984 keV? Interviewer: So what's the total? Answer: 33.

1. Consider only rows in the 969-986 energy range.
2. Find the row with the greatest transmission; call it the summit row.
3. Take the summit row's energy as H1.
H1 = 970.0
